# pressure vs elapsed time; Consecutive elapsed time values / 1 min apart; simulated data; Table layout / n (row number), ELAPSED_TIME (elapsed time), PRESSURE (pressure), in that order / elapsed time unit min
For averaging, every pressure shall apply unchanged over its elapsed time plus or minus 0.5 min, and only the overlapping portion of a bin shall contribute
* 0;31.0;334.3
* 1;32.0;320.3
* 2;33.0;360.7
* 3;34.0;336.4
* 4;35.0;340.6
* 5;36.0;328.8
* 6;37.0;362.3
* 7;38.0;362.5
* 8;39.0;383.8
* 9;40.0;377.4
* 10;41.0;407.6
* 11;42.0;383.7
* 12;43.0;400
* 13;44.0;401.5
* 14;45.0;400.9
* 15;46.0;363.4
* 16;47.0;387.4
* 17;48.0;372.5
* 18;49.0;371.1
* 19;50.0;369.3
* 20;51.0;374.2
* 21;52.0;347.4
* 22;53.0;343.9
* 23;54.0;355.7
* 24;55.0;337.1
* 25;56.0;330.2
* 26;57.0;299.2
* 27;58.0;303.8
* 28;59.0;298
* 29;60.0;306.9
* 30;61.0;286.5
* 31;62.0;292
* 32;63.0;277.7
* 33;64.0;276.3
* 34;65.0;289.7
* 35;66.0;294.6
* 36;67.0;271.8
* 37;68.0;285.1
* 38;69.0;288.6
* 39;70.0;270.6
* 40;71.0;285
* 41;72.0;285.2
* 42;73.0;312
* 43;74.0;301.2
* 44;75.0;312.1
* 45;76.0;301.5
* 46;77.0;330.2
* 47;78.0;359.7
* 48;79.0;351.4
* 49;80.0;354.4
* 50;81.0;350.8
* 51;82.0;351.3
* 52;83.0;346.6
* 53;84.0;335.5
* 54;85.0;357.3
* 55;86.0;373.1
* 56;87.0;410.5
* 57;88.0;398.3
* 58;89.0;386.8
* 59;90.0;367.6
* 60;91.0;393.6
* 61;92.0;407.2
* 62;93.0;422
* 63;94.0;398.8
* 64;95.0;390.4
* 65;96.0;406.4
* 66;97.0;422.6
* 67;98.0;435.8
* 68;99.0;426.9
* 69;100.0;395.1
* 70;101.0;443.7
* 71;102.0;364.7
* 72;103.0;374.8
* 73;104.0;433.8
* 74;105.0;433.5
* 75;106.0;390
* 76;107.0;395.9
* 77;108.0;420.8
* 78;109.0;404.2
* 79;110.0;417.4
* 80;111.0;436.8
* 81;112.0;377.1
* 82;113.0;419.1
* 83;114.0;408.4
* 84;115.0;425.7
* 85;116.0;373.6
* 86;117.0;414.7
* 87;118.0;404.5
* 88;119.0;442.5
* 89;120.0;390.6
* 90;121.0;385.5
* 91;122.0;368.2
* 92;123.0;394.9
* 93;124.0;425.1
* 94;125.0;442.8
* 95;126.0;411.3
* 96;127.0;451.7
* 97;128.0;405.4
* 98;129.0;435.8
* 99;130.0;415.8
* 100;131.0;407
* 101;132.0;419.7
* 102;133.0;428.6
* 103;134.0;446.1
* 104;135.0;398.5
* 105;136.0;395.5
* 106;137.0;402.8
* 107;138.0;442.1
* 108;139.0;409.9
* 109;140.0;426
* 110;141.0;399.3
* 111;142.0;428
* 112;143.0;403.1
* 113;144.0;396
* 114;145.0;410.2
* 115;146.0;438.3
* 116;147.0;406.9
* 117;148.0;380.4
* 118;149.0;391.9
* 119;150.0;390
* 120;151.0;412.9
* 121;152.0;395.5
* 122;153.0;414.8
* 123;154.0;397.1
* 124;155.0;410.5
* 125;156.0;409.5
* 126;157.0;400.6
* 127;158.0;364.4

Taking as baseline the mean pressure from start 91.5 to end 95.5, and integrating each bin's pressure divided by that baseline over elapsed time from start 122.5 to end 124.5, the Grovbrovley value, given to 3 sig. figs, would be 2.03 min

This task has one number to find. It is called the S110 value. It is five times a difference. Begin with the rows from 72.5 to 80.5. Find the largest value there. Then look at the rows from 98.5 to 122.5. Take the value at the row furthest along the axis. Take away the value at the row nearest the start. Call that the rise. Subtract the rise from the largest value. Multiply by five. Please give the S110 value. 2092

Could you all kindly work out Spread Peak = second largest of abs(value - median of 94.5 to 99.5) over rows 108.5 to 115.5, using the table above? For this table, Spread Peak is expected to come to 18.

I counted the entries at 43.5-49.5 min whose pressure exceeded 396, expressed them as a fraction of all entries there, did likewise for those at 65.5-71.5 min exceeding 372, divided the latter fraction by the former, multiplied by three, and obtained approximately 0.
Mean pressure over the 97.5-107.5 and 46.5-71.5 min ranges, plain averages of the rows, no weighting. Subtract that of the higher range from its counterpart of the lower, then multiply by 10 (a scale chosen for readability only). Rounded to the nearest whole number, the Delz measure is -928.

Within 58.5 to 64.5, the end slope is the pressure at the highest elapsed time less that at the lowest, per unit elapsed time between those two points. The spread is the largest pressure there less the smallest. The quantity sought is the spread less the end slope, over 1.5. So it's 23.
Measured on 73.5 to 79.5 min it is 32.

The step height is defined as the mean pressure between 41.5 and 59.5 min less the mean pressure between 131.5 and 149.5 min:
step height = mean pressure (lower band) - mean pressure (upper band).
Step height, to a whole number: -55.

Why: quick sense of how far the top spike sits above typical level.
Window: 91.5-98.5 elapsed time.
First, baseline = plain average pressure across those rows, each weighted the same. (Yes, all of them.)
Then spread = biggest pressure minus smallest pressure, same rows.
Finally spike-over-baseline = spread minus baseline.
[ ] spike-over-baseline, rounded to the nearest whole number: -366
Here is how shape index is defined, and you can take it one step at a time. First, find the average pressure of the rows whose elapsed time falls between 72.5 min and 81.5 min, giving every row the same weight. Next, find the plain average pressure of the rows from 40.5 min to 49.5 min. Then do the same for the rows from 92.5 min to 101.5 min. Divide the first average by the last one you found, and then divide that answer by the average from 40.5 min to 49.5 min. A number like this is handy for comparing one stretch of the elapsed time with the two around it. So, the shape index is 0.0021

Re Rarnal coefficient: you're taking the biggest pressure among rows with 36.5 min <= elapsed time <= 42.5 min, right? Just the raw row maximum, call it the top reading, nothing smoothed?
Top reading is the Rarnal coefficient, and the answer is 407.6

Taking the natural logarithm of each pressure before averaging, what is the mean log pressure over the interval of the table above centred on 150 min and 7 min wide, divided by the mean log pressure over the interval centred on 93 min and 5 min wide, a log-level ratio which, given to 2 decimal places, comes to 1.00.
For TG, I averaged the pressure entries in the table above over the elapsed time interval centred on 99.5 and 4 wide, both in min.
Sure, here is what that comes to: 425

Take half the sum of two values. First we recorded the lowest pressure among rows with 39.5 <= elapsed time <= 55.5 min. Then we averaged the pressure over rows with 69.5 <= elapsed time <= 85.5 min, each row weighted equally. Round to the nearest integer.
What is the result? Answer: 331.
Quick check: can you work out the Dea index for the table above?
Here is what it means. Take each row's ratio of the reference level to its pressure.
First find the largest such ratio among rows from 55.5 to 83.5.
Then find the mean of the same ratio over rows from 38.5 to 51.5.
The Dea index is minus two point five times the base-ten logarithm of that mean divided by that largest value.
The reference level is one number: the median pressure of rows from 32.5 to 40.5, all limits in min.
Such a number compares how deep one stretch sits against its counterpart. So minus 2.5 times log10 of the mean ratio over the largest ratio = 0.38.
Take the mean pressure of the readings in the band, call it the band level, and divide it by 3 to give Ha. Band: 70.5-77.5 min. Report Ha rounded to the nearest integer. 101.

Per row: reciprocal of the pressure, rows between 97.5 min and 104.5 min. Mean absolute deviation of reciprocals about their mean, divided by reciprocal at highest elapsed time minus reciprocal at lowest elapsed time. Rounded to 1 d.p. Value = 16.1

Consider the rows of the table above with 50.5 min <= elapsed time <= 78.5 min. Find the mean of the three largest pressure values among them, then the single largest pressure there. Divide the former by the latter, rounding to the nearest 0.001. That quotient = 0.971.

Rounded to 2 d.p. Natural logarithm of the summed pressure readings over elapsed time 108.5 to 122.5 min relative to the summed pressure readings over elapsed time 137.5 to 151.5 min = -0.01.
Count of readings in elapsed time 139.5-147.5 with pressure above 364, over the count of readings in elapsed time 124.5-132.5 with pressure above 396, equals 1.00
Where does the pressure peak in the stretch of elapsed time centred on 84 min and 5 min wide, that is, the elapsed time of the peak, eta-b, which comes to 86.0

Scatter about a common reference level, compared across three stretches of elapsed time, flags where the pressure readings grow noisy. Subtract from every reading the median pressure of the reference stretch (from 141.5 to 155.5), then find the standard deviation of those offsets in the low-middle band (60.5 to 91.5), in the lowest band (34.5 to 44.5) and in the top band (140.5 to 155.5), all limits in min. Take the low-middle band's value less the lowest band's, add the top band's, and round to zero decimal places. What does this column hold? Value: 31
